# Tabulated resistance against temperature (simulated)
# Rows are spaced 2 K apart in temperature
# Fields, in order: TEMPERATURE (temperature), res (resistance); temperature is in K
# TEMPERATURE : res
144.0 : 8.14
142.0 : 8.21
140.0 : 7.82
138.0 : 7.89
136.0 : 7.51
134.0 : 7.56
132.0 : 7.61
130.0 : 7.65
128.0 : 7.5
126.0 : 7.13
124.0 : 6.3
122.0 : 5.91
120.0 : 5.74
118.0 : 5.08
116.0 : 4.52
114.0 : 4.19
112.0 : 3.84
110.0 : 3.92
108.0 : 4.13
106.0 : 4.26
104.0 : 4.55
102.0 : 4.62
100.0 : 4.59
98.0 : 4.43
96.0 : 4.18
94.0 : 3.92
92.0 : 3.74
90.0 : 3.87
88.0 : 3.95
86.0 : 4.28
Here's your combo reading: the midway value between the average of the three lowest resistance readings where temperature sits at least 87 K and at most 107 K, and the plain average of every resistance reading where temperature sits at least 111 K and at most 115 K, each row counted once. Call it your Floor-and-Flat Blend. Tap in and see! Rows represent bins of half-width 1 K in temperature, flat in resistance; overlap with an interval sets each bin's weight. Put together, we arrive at 3.93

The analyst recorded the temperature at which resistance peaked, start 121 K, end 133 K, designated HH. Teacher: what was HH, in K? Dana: 130.0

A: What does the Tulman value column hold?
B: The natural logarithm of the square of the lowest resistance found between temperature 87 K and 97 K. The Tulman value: 2.64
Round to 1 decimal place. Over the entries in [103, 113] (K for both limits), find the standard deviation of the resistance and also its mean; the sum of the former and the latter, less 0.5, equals 3.9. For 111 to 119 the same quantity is 4.4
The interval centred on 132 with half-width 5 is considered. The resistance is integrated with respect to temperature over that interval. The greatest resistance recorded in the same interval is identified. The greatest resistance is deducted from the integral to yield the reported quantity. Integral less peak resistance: 68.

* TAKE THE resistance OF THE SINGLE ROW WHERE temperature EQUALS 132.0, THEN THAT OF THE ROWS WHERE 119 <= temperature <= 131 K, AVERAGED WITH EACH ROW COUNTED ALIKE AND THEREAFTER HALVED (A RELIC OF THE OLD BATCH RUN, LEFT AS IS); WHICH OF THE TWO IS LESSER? 3.35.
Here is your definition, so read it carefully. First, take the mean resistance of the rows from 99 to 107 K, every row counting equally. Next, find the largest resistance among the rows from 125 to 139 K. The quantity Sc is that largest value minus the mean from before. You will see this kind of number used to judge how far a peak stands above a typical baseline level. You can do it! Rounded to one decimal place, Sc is 3.4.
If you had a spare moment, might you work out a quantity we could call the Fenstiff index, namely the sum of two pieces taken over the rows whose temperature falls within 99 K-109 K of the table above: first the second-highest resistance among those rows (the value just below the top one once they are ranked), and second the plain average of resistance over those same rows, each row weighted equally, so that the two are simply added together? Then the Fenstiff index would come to 9.0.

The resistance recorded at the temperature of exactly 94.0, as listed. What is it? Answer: 3.92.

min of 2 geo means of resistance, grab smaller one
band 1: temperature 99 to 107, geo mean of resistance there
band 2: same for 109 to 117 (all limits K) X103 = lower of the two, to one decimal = 4.1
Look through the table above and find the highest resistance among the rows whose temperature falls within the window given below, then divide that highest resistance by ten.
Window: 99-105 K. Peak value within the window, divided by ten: 0.462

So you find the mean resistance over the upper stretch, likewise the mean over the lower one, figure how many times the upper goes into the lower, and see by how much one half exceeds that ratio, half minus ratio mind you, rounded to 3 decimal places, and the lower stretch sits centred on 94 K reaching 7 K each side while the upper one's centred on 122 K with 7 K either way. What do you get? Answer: -0.180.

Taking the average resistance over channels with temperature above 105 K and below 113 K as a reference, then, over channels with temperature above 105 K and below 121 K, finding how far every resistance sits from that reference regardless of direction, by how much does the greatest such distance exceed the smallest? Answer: 1.6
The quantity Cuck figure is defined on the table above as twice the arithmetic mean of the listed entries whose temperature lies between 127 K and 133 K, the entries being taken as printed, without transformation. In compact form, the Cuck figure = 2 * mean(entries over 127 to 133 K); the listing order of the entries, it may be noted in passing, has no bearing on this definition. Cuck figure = 15.2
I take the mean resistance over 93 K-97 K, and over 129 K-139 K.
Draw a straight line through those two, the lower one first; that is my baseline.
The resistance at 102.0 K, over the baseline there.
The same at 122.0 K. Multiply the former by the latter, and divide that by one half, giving 1.78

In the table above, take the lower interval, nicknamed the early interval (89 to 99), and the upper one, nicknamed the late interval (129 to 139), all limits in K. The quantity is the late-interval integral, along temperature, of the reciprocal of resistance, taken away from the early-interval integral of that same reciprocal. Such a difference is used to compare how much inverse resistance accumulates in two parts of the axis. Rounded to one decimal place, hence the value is 1.2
